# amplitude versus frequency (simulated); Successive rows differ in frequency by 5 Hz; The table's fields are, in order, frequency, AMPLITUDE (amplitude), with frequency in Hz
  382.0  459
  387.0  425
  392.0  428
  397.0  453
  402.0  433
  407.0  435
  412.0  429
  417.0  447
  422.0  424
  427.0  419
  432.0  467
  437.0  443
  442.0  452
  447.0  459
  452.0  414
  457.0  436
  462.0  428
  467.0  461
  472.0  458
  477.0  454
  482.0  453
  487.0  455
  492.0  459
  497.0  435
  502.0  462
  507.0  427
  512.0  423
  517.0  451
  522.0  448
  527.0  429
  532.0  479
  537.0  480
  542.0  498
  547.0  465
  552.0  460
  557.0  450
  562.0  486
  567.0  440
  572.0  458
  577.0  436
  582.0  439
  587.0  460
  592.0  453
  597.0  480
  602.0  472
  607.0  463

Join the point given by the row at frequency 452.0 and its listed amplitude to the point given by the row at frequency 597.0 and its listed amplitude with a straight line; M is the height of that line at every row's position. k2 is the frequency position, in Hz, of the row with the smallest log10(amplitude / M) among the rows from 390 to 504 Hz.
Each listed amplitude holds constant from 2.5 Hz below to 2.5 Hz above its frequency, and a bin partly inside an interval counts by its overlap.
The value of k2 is 452.0 Hz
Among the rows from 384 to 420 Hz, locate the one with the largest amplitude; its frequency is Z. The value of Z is 397.0 Hz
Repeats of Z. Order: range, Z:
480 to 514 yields 502.0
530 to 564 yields 542.0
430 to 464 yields 432.0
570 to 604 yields 597.0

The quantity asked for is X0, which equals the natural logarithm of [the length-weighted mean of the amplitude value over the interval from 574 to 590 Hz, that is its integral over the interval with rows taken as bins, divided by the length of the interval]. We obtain 6.10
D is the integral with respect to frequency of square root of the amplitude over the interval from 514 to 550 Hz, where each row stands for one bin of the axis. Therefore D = 775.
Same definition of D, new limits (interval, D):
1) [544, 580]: 769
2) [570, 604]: 726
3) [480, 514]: 717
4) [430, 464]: 715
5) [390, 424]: 710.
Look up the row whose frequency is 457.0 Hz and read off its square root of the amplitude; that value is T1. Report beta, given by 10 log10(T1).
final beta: 13.2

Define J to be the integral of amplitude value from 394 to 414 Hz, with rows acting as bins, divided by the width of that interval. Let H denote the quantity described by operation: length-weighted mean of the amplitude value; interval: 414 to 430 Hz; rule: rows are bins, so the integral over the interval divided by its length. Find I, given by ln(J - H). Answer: 1.8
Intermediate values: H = 431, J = 437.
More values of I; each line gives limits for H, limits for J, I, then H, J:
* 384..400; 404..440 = 0.6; 436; 438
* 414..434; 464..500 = 2.7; 438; 453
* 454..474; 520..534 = 1.9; 445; 451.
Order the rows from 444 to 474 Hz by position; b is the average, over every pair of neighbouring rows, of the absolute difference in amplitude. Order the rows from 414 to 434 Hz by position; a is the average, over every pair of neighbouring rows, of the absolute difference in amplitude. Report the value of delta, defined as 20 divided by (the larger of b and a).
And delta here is 0.79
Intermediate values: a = 25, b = 22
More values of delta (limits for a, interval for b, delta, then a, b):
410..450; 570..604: 1.04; 19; 15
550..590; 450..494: 0.90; 22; 10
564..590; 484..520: 0.98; 16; 20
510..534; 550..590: 0.80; 25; 22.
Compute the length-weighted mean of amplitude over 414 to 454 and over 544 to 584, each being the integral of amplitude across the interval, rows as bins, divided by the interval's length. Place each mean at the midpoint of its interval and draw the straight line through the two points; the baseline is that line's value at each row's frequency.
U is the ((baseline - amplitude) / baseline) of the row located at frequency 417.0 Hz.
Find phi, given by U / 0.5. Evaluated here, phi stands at -0.04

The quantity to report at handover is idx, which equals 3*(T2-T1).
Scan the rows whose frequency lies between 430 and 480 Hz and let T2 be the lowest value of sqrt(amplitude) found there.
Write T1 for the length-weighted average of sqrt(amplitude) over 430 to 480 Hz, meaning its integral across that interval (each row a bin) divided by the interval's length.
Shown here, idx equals -2.4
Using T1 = 21.1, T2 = 20.3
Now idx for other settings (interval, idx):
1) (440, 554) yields -2.7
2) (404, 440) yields -1.4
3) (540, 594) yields -1.6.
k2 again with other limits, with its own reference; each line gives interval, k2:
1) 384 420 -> 412.0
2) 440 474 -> 452.0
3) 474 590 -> 577.0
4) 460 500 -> 497.0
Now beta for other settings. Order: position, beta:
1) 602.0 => 13.4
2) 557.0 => 13.3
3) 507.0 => 13.2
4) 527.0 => 13.2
